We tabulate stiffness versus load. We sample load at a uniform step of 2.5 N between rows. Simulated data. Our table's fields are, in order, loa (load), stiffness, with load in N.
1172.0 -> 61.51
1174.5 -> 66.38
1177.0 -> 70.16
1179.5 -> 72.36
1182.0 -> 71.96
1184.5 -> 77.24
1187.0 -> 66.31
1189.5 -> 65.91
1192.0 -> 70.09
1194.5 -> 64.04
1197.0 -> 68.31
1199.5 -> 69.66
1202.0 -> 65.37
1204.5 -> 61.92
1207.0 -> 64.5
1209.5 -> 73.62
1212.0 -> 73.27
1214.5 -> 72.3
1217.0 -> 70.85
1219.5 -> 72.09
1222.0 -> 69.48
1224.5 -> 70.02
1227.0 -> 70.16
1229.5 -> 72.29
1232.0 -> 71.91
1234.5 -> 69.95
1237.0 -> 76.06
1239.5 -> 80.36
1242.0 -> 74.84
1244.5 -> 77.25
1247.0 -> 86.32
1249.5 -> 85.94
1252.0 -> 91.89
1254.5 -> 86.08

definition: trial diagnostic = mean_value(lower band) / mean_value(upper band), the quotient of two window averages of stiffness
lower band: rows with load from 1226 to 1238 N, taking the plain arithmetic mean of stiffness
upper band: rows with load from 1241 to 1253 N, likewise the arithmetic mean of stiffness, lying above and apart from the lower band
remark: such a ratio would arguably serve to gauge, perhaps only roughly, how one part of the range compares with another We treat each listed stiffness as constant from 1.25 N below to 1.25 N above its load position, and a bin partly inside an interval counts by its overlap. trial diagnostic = 0.87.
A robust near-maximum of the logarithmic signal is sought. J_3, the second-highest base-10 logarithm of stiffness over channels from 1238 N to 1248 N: 1.905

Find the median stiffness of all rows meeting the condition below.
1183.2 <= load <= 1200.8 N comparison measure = 68.3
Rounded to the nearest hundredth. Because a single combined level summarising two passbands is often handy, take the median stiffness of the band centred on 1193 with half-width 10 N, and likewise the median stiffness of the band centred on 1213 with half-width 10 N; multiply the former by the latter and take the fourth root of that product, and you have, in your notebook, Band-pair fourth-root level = 8.33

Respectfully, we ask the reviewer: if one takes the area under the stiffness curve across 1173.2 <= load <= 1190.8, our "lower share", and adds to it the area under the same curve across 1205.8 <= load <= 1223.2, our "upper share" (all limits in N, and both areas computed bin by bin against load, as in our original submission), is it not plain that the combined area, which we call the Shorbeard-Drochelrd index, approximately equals 2466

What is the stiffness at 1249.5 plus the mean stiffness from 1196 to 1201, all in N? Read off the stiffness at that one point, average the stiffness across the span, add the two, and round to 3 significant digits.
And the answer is 155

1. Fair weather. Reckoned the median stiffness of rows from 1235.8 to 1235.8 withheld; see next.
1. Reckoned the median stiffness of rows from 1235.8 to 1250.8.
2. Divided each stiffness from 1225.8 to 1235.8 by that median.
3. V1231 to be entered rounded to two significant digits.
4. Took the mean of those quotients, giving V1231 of 0.90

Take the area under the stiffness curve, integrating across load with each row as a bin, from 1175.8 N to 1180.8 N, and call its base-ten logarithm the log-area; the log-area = 2.55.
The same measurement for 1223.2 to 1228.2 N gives 2.54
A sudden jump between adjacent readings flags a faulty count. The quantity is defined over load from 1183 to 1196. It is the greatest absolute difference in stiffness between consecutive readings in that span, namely 11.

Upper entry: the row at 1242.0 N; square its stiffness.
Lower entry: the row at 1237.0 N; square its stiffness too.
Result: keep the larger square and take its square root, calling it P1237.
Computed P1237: 76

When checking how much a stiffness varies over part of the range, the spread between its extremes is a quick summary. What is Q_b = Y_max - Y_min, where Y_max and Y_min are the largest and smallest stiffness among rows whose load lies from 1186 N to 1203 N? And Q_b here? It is 6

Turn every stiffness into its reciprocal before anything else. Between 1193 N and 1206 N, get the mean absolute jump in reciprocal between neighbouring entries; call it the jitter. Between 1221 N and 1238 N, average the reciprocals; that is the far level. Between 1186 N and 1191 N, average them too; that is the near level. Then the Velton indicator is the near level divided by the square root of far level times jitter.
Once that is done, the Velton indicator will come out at 4.6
